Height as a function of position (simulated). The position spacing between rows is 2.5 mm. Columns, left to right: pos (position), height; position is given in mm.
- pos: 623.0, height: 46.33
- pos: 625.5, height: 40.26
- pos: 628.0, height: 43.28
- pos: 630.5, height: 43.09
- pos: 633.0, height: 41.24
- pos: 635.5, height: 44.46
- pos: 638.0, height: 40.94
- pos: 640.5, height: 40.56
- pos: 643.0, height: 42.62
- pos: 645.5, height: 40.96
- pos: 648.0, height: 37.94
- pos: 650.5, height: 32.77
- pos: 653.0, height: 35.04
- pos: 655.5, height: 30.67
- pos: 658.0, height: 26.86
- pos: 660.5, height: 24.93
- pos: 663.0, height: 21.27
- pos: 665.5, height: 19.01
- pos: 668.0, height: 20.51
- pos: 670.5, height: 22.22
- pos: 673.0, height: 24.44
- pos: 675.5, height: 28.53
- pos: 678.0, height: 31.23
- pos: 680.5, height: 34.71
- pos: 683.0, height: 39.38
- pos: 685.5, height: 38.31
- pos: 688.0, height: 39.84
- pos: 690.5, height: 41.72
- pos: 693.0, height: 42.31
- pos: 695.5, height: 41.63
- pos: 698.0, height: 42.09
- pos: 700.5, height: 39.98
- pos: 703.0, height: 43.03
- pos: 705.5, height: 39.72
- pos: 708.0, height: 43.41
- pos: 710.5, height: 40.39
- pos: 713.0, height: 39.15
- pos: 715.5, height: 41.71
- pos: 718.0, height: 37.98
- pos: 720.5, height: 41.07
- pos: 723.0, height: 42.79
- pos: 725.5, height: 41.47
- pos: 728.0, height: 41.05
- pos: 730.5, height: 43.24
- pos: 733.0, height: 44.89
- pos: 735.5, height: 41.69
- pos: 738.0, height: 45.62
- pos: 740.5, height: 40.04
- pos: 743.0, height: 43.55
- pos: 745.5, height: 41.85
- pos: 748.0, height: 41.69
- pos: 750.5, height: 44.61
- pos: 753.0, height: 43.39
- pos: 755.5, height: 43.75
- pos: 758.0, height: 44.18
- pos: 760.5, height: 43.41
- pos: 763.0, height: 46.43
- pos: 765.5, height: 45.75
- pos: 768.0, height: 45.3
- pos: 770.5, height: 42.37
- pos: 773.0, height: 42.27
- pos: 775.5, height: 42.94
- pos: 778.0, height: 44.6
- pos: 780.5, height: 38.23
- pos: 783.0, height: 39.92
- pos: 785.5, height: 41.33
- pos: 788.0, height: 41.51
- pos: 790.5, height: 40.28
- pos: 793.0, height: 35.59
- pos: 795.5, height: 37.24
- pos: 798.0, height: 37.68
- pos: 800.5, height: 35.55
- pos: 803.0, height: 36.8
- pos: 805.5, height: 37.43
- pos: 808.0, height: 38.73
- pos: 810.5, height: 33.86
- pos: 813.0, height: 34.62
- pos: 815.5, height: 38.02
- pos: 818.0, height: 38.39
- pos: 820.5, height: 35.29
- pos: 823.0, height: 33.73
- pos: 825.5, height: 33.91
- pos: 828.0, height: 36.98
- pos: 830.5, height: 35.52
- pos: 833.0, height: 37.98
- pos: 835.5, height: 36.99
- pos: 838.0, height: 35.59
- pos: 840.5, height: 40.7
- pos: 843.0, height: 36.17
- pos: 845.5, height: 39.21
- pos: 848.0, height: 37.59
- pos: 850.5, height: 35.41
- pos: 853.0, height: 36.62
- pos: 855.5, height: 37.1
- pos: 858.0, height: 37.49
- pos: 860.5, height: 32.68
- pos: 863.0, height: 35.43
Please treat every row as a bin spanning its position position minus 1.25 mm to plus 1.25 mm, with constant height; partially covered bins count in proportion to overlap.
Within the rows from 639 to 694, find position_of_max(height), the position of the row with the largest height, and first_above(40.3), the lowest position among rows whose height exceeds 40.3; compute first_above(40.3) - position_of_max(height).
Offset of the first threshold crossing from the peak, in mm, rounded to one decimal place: -2.5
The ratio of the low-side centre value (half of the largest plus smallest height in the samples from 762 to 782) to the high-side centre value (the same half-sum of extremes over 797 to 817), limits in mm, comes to 1.17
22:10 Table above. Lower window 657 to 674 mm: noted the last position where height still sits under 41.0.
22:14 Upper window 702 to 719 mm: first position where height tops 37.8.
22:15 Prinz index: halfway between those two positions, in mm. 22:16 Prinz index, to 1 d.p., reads 688.0 mm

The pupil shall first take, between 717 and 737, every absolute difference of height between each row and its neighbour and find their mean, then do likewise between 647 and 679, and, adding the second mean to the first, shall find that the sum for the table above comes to 4.9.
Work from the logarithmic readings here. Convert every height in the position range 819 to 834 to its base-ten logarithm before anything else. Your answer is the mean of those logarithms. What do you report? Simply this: 1.55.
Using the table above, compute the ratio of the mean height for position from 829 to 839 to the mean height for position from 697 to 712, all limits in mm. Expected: 0.88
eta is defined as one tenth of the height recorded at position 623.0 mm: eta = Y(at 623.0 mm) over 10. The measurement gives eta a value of 4.63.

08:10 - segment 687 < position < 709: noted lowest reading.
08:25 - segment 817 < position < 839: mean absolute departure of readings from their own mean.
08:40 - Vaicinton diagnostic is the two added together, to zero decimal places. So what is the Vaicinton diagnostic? 41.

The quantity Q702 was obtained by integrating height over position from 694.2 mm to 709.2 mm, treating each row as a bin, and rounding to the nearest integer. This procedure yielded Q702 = 625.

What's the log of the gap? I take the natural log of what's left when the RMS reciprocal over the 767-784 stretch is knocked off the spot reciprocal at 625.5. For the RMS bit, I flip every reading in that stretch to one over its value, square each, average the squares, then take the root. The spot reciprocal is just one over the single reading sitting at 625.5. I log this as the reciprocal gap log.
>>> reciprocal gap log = -6.9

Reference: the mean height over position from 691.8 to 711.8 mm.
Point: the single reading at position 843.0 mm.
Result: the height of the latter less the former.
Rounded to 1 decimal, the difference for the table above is -5.4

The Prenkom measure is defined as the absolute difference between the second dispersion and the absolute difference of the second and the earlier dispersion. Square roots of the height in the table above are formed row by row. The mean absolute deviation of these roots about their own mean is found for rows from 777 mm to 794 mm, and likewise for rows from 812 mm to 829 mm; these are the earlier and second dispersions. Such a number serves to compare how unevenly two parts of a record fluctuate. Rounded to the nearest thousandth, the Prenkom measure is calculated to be 0.122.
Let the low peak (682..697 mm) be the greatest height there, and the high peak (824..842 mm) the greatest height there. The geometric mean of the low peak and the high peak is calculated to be 41.5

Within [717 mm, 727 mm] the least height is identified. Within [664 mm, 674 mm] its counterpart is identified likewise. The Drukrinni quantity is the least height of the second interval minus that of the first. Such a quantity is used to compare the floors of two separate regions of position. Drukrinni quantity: -19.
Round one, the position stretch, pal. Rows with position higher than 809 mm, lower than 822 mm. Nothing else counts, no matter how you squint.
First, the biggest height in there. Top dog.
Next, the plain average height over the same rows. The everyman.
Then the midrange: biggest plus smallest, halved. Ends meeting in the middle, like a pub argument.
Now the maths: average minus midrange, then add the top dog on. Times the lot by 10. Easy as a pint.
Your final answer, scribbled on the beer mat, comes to 383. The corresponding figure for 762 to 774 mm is 465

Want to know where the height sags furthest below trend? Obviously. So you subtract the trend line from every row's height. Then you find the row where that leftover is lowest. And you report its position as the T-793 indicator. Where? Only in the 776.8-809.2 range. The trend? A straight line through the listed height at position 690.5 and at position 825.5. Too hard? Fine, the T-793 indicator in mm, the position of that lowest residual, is 793.0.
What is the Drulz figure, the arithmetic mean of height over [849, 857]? 36.4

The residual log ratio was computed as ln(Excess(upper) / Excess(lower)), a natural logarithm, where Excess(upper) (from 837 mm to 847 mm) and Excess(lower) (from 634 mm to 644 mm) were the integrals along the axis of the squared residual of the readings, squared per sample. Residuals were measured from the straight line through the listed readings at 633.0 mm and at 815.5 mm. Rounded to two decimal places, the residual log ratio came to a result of 0.33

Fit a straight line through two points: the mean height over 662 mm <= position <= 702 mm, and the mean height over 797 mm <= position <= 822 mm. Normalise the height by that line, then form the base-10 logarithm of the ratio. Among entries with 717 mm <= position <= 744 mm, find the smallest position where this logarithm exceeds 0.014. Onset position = 718.0 mm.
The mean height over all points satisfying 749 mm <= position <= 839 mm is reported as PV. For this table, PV 39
